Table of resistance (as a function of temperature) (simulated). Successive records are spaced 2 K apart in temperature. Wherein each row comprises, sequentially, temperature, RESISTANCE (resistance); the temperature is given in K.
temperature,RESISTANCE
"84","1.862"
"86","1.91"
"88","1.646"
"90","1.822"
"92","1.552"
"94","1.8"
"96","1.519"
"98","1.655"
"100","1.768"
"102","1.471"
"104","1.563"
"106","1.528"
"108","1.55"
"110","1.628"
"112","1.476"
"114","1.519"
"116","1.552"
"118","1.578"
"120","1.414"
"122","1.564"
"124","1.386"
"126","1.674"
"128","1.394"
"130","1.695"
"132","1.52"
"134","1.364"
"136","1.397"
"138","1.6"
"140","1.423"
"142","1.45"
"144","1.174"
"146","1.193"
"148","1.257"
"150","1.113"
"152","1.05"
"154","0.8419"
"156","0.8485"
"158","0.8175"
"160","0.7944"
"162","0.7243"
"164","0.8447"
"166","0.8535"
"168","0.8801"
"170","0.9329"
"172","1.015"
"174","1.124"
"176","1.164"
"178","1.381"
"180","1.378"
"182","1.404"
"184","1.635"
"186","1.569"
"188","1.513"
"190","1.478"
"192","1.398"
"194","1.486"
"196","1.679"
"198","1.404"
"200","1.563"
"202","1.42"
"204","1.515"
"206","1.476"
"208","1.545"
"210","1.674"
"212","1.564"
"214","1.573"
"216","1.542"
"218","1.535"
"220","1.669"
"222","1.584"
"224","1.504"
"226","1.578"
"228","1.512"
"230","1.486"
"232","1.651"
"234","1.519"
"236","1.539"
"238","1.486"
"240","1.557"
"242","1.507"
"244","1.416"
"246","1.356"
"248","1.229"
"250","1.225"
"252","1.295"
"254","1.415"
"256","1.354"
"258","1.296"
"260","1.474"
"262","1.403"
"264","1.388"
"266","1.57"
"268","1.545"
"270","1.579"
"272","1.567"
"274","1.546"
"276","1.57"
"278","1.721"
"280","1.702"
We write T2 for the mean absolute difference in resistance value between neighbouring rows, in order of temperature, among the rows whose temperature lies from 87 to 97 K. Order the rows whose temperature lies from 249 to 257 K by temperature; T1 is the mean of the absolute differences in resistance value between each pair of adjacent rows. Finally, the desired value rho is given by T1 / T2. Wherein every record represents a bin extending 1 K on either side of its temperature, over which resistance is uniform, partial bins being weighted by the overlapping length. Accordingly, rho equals 0.3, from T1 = 0.08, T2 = 0.244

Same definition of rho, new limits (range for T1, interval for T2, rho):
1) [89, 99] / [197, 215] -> 2.5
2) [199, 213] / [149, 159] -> 1.3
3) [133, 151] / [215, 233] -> 1.5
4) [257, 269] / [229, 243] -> 1.2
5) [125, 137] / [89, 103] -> 0.8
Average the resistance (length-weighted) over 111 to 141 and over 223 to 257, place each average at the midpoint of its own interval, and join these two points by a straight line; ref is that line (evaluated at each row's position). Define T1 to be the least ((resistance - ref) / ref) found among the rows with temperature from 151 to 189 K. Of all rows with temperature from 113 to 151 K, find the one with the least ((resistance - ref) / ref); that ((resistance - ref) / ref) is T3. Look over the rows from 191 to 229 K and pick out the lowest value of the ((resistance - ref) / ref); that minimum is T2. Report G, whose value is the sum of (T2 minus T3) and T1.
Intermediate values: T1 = -0.5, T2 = -0.05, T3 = -0.25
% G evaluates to -0.3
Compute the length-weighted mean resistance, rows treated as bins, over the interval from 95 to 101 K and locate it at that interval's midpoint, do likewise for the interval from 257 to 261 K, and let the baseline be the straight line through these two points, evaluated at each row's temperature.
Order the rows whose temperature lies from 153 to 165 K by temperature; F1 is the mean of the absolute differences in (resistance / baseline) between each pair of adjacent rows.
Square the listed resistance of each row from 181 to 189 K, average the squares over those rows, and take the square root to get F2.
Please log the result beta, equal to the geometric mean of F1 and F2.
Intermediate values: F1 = 0.032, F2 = 1.53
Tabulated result 0.22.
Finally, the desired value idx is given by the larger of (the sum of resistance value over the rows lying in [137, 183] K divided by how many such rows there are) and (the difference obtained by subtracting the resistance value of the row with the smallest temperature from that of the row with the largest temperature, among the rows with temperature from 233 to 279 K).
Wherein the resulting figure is 1.10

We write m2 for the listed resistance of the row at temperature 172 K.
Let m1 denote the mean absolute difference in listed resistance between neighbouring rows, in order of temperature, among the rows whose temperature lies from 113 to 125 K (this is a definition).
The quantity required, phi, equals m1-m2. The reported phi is -0.9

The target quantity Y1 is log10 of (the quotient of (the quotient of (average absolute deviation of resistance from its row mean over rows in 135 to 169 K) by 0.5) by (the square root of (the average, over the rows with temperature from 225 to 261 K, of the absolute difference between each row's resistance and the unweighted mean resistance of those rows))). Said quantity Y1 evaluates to 0.2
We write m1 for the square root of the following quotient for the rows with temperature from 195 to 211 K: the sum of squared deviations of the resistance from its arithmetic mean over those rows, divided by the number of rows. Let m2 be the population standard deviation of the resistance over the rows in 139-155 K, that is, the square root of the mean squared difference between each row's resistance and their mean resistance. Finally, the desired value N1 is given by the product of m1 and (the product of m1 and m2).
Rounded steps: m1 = 0.097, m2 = 0.185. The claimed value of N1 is 0.0017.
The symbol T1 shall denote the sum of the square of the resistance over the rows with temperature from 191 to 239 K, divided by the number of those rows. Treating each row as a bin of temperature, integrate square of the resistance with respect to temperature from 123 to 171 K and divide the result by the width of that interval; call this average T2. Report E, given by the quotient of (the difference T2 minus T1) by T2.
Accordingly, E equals -0.61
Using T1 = 2.37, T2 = 1.5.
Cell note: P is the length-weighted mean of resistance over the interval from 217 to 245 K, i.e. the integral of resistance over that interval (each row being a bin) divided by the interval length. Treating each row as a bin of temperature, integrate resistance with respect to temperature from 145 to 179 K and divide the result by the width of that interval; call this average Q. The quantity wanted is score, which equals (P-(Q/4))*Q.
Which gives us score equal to 1.28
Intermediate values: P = 1.54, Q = 0.99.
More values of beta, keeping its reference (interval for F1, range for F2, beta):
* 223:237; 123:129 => 0.29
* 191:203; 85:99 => 0.44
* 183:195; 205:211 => 0.26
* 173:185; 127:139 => 0.32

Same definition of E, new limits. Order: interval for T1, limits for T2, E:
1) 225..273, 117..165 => -0.28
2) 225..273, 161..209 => -0.19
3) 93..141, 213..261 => -0.10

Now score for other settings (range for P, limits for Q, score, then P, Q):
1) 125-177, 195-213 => 1.19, 1.16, 1.54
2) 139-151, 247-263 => 1.25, 1.27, 1.34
